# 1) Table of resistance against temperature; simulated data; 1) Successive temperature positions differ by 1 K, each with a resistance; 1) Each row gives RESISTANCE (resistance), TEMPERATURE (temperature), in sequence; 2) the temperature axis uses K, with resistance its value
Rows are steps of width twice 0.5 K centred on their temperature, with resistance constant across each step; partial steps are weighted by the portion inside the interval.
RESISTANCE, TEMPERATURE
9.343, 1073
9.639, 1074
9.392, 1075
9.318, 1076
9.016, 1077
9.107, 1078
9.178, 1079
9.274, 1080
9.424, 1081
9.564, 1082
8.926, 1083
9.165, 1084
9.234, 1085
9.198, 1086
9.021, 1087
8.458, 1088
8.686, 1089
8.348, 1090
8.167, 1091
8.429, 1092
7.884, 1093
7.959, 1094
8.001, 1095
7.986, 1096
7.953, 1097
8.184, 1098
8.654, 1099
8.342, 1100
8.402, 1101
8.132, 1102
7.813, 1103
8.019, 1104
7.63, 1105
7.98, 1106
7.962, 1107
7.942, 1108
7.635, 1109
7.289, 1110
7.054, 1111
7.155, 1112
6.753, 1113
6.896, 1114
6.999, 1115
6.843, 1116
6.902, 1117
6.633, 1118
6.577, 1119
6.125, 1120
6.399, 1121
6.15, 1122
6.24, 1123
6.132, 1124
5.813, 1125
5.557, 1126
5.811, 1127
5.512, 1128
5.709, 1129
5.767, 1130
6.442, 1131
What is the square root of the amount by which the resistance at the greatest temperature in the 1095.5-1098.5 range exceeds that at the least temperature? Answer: 0.44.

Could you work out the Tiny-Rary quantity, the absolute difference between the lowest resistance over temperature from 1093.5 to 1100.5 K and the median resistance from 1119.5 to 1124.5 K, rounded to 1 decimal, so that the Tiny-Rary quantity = 1.8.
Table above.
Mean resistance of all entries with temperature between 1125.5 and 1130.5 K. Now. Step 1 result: 5.7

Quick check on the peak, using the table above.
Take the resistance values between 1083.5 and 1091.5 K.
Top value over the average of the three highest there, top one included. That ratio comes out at 1.004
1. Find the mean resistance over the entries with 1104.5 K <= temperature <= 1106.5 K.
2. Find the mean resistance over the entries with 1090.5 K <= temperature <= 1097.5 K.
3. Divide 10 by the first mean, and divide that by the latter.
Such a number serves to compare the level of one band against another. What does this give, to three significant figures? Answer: 0.159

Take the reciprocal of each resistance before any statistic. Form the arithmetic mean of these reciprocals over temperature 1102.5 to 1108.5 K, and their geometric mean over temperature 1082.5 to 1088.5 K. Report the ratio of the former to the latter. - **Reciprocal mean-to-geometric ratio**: 1.14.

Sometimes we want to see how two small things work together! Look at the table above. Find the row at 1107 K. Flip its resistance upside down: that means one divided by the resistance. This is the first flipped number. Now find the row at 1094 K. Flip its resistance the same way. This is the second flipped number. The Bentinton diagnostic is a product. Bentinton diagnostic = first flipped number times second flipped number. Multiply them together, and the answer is 0.016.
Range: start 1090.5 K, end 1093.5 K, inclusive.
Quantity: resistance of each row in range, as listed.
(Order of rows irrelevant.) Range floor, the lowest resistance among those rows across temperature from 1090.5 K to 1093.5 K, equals 7.884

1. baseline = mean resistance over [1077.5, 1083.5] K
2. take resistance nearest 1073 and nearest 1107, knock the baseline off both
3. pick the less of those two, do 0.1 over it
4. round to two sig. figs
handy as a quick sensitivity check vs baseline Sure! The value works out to -0.078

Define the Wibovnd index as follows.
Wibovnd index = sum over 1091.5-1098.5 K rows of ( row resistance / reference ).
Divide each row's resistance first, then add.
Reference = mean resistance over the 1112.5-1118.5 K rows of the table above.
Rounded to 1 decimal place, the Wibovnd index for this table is 8.2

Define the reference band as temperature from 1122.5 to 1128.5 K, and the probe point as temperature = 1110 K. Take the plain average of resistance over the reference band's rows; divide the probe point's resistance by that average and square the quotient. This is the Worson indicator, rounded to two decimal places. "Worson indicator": 1.56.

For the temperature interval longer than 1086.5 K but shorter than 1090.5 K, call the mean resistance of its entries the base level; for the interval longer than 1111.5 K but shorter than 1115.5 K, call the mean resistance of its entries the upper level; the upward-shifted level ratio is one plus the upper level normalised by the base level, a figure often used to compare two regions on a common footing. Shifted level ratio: 1.81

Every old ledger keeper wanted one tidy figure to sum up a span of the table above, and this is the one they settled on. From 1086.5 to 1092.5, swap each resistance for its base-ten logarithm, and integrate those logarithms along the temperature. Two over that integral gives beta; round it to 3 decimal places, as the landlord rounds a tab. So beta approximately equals 0.358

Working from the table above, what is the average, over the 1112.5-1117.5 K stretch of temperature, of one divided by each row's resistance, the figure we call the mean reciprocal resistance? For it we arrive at 0.145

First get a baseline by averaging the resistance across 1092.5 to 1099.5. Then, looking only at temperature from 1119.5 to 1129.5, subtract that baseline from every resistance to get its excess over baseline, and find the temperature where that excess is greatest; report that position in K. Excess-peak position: 1121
